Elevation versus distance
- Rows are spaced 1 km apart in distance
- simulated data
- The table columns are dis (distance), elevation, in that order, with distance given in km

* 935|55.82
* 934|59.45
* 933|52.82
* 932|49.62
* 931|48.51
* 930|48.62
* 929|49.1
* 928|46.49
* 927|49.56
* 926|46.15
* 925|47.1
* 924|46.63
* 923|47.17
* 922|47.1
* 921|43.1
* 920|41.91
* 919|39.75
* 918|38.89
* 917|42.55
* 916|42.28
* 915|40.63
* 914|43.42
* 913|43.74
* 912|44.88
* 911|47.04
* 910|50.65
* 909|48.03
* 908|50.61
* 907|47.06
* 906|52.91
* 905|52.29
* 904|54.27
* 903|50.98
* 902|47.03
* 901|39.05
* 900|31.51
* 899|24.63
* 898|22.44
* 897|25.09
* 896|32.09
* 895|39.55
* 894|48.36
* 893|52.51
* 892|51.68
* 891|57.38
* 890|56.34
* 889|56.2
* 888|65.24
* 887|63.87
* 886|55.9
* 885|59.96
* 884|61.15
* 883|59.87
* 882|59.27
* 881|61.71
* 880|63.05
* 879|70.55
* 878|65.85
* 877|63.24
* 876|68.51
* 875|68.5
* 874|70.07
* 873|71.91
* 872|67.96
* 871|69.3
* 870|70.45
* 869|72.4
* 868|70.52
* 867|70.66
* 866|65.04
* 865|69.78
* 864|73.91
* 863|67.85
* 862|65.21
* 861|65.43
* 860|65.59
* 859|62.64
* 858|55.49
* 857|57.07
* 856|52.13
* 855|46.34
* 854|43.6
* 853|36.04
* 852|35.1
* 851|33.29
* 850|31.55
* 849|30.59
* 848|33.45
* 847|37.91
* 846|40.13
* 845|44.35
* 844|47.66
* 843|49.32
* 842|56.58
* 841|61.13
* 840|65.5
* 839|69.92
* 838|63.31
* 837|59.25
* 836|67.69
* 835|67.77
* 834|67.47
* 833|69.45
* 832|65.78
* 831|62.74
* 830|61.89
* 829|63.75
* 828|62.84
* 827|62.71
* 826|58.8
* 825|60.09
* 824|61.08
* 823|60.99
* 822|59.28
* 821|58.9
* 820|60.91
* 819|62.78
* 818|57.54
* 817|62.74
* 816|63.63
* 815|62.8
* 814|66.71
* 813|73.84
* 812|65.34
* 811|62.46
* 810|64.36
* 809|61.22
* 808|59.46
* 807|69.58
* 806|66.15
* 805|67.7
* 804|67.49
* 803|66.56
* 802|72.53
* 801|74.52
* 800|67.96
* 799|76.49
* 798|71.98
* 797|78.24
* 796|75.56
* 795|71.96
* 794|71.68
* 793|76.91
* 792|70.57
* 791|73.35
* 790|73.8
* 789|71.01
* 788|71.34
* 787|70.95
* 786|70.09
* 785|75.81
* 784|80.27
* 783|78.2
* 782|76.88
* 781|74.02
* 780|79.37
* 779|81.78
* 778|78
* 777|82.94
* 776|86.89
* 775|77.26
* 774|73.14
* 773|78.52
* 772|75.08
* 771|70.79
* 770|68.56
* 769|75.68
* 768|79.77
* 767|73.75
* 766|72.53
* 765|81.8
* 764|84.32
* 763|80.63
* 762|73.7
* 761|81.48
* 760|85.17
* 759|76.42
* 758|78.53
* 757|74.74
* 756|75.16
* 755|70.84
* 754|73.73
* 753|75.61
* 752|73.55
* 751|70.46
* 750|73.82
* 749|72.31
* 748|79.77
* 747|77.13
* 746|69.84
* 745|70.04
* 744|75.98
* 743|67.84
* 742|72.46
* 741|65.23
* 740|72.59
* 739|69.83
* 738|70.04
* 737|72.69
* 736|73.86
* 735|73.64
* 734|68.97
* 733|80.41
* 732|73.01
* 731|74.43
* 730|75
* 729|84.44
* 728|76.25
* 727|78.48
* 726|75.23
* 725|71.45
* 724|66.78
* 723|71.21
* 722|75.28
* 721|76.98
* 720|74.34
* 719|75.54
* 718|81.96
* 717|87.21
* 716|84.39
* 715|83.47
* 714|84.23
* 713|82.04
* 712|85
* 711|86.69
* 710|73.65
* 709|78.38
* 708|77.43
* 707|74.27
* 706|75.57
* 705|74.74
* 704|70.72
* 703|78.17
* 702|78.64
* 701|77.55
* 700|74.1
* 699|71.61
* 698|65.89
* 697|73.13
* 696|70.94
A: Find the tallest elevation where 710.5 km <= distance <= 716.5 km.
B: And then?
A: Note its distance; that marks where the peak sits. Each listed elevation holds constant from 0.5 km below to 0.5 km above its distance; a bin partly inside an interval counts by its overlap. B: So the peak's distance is 711 km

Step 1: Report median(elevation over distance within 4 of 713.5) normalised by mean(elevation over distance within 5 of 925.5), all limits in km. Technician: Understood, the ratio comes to 1.8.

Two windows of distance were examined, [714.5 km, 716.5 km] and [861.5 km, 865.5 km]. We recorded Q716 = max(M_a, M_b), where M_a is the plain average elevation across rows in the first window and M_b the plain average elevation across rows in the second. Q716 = 84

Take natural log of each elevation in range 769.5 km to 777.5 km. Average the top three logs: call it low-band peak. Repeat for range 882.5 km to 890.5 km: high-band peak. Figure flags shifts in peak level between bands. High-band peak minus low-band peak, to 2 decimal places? -0.27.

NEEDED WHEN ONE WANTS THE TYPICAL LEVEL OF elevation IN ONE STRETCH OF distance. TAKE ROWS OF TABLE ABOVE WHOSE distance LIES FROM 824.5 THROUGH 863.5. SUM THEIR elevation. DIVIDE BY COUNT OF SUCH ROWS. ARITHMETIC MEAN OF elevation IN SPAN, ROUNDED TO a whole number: 55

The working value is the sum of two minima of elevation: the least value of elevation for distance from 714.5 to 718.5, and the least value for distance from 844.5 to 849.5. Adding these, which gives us 113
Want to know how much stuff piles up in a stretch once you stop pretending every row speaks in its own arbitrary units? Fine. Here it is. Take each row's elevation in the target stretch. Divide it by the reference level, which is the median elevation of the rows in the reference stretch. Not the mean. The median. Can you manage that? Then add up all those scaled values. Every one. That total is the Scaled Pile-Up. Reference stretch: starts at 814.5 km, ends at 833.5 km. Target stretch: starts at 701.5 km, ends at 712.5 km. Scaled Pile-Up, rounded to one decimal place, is 13.6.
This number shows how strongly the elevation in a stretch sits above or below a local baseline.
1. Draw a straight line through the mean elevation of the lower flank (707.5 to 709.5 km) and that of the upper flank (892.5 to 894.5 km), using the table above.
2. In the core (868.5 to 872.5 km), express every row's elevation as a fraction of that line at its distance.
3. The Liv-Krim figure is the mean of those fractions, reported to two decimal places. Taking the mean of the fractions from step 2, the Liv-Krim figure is 1.30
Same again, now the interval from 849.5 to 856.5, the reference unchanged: 0.70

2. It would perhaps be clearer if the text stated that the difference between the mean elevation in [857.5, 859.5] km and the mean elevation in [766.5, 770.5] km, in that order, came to -15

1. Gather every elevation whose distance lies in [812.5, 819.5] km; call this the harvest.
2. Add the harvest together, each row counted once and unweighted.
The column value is 450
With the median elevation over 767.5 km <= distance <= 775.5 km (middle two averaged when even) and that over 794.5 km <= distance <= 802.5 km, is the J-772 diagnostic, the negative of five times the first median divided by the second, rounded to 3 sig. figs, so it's -5.13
